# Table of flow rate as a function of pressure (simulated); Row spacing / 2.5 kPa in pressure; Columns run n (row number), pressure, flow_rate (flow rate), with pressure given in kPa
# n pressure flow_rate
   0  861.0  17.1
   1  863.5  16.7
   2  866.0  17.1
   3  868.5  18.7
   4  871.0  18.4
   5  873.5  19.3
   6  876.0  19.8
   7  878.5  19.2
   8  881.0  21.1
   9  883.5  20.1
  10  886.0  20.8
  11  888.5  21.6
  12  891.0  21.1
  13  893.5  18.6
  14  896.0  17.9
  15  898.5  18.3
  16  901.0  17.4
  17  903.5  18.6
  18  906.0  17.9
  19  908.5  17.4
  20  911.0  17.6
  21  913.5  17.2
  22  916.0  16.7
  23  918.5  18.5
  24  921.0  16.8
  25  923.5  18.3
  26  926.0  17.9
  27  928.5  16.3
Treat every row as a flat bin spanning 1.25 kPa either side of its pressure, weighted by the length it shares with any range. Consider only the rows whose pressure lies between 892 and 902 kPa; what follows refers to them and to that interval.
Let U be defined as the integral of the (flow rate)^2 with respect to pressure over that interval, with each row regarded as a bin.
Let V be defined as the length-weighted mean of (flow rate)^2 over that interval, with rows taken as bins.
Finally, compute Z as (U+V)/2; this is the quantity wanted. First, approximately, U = 3296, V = 330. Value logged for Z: 1813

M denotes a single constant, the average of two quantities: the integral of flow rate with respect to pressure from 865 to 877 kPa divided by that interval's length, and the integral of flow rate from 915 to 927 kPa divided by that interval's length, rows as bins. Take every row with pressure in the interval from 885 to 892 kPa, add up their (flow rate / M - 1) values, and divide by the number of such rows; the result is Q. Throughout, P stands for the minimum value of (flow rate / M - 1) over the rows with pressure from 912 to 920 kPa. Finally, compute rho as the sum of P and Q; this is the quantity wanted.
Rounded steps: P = -0.080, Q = 0.17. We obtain 0.09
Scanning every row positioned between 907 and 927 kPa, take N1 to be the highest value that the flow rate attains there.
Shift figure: 18.5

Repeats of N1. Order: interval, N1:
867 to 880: 19.8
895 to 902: 18.3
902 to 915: 18.6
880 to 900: 21.6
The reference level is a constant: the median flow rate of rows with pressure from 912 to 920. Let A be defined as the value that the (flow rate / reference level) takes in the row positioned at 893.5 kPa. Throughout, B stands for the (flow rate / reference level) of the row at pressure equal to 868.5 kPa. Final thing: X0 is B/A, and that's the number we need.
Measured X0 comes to 1.01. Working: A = 1.08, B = 1.09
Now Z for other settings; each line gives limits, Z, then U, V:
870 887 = 3542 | 6691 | 394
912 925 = 2150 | 3993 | 307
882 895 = 2922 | 5427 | 417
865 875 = 1874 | 3408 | 341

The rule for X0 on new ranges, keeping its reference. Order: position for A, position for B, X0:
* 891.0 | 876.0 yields 0.94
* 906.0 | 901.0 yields 0.97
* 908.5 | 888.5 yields 1.24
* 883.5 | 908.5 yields 0.87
